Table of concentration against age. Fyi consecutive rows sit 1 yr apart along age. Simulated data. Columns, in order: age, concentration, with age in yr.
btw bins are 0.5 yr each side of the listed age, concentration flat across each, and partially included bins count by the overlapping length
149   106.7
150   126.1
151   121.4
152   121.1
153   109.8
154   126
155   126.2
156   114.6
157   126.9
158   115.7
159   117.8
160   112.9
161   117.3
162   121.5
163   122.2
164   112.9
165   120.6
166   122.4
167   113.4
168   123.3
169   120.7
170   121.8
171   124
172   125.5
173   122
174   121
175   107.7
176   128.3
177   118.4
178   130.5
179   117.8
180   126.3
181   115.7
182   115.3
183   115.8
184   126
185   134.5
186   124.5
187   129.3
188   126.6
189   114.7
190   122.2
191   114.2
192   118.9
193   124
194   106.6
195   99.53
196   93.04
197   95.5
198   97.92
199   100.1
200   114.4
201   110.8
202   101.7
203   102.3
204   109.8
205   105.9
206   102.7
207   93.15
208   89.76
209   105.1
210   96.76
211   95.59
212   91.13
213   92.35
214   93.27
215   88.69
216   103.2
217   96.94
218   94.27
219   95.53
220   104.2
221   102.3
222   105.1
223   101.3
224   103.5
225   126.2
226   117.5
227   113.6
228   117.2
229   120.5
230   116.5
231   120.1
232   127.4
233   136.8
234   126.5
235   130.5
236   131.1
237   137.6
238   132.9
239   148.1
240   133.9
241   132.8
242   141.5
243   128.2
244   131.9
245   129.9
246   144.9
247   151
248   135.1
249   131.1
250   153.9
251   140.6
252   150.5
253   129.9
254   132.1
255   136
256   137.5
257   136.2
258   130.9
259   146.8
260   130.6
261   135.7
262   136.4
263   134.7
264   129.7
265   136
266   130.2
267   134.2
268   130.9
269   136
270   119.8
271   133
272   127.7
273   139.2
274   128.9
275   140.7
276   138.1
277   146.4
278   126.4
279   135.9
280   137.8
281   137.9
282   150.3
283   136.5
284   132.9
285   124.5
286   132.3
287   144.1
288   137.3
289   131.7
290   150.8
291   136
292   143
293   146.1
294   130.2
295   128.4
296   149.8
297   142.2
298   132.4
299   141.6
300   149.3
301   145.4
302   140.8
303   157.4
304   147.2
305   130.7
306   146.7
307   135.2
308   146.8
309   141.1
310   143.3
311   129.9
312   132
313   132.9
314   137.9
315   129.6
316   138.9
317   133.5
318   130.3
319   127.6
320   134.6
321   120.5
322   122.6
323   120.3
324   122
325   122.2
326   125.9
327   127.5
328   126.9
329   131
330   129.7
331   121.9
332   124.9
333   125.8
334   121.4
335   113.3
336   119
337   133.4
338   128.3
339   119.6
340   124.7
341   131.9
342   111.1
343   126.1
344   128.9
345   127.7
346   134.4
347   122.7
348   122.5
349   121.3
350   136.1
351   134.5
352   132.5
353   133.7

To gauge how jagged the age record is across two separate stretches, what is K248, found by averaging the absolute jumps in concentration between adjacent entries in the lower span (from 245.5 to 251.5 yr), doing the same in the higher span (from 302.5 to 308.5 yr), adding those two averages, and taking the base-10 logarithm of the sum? 1.41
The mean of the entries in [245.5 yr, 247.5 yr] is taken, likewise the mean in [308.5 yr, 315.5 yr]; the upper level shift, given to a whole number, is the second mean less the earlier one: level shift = -13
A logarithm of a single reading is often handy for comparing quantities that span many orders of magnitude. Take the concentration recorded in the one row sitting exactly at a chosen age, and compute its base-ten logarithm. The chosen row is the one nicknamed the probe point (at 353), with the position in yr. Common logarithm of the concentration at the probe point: 2.13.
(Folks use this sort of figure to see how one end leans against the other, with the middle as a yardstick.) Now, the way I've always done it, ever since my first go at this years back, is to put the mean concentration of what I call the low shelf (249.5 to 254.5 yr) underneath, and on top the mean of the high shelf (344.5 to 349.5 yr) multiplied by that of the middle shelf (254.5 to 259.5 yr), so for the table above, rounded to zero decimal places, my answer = 122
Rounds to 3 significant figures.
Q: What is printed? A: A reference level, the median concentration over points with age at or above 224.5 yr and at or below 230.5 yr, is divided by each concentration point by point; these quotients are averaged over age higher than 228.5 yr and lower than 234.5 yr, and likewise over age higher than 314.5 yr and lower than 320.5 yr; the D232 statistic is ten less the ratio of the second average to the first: 9.06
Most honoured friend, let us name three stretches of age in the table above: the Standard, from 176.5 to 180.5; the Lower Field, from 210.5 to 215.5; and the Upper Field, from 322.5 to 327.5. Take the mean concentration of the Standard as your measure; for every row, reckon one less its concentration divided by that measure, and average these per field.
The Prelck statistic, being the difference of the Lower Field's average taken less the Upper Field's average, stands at 0.25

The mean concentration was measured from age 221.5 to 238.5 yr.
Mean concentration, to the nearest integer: 121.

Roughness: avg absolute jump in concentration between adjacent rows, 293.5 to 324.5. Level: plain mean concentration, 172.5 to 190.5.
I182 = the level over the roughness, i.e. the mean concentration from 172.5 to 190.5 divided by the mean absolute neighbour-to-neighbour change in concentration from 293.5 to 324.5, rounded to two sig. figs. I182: 16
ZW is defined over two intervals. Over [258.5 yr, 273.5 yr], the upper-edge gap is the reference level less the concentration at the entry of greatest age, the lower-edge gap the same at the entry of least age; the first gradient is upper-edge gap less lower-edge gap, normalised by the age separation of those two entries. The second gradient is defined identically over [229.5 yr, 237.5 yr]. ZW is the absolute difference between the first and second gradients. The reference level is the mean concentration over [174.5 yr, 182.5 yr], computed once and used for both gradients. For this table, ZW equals 3.6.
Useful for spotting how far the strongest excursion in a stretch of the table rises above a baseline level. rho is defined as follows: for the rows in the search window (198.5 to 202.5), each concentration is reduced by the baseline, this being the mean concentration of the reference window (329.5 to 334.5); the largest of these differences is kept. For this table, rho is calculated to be -10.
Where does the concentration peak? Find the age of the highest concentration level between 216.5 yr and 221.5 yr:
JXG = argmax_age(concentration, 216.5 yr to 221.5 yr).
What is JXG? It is 220 yr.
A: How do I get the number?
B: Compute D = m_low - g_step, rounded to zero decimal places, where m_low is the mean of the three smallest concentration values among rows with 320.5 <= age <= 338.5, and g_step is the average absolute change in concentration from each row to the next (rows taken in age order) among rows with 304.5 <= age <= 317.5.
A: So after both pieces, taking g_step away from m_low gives 110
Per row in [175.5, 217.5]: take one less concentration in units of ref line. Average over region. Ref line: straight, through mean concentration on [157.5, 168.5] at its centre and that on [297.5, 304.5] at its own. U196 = 0.12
